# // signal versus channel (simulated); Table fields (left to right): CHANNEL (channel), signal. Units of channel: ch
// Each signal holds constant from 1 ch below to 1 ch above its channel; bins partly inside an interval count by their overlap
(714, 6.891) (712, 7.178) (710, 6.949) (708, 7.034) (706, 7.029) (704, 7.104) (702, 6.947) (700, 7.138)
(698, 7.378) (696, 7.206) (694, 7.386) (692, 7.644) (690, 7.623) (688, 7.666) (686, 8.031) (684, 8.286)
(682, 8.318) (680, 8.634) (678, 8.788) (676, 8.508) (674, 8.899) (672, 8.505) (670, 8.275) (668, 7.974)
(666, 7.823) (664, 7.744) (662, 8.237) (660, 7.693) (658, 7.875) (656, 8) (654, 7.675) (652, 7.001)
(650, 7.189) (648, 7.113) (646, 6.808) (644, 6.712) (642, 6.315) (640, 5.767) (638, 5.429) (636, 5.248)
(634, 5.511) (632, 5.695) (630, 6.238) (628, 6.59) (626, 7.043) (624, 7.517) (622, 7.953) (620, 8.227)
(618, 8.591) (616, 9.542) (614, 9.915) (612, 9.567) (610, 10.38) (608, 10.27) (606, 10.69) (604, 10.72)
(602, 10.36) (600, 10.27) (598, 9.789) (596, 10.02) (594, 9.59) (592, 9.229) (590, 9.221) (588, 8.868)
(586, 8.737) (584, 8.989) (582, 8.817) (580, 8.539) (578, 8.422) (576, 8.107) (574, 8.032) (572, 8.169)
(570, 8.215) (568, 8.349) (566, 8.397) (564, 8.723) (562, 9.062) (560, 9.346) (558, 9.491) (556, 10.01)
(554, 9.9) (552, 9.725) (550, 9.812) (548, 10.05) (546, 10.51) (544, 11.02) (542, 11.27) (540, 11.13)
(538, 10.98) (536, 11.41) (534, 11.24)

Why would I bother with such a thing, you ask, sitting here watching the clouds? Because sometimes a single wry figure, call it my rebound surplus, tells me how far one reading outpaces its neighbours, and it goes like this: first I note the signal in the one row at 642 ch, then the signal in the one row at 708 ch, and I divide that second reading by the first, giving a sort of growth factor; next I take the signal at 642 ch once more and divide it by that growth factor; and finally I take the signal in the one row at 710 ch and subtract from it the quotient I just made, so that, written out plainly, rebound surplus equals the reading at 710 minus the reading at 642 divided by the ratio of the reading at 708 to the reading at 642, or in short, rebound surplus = 1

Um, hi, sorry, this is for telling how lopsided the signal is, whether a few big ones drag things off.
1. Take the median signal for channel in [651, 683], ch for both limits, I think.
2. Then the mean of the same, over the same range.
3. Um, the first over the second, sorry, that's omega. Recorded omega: 1.000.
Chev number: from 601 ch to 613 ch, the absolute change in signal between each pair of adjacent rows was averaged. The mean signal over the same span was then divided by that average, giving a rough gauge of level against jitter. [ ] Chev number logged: 30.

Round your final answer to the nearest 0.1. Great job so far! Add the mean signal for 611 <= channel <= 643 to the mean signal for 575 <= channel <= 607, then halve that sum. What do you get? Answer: 8.3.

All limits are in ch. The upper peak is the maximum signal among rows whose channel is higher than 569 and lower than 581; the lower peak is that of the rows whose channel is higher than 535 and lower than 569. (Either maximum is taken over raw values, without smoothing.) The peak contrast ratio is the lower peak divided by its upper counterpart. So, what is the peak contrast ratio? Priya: 1.3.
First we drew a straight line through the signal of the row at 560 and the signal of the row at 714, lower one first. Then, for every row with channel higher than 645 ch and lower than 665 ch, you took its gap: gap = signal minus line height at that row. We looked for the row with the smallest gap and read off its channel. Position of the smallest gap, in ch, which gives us 646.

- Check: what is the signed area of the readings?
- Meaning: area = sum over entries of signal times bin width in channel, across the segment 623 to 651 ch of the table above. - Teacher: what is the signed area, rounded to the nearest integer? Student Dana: 178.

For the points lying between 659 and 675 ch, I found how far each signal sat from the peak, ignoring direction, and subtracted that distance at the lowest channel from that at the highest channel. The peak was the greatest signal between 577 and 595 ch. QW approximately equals -1.2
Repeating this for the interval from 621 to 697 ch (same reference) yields 0.7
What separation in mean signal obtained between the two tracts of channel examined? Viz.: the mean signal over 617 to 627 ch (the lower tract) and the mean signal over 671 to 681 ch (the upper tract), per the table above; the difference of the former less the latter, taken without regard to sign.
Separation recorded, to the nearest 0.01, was 0.80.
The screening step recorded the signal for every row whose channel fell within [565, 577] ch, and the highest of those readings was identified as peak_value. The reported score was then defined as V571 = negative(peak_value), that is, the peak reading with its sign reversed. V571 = -8.4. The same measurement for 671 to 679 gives -8.9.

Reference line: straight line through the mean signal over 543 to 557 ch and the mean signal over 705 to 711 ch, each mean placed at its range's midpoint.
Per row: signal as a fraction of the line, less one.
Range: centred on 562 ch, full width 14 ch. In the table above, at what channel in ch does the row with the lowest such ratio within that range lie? 568 ch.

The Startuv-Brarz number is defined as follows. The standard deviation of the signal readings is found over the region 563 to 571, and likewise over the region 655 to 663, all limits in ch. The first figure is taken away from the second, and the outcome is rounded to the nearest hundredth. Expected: 0.01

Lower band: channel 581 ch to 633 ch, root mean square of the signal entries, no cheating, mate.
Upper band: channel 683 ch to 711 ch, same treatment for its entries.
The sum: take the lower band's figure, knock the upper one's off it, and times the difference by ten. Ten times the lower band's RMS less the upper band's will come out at 17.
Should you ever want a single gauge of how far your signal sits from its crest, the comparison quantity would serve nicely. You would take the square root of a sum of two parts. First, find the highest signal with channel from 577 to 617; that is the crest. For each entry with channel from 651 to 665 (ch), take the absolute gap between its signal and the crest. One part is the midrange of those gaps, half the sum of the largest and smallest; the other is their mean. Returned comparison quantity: 2.5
